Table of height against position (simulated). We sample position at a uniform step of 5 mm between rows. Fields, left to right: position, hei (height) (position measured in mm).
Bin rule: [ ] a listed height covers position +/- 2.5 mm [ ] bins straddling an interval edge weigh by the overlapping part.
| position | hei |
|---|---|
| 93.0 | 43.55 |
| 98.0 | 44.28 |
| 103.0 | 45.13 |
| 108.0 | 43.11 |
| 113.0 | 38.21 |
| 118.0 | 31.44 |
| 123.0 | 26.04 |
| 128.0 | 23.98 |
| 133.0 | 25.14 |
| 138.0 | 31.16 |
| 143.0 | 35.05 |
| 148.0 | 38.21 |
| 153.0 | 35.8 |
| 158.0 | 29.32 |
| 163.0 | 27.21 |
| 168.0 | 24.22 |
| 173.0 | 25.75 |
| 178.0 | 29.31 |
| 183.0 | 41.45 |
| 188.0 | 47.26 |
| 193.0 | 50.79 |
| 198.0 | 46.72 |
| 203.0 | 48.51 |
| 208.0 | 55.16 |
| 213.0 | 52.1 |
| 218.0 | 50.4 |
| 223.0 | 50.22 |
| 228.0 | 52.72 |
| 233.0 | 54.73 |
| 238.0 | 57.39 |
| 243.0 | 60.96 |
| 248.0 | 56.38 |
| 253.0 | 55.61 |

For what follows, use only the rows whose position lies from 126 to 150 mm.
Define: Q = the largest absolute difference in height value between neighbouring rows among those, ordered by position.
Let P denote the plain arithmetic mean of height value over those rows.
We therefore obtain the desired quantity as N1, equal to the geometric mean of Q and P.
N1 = 13.6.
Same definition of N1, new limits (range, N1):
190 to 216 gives 18.4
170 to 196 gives 21.7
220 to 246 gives 14.0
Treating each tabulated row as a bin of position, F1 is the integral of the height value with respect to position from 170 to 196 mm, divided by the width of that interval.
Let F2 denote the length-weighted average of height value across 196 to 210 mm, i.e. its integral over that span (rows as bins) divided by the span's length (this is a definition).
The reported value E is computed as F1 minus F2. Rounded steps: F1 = 39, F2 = 50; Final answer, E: -11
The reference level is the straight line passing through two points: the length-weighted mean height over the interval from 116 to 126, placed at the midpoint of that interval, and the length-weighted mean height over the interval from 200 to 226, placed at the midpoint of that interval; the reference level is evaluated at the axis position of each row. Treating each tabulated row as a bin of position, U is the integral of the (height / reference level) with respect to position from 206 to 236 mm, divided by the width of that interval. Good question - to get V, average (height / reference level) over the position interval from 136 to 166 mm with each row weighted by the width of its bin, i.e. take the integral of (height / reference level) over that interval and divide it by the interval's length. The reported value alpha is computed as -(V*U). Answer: -0.91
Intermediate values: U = 0.99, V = 0.92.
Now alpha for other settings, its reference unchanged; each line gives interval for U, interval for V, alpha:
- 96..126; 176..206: -1.44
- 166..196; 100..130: -1.12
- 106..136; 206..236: -1.11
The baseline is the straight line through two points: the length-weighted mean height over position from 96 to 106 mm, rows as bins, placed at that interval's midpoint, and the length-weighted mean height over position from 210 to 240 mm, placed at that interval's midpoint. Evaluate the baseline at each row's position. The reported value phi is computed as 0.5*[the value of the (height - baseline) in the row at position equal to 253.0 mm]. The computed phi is 0.4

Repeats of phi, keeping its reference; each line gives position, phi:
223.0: -1.3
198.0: -2.2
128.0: -11.2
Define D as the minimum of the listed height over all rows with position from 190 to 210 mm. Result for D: 46.72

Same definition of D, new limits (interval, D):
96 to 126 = 26.04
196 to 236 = 46.72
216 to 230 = 50.22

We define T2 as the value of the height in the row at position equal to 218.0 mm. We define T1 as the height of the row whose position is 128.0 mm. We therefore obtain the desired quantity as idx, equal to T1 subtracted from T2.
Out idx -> 26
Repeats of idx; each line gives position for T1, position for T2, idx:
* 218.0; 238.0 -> 7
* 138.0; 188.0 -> 16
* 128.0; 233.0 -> 31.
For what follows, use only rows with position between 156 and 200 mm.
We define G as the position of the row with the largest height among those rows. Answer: 193.0 mm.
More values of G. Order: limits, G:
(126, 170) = 148.0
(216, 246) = 243.0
